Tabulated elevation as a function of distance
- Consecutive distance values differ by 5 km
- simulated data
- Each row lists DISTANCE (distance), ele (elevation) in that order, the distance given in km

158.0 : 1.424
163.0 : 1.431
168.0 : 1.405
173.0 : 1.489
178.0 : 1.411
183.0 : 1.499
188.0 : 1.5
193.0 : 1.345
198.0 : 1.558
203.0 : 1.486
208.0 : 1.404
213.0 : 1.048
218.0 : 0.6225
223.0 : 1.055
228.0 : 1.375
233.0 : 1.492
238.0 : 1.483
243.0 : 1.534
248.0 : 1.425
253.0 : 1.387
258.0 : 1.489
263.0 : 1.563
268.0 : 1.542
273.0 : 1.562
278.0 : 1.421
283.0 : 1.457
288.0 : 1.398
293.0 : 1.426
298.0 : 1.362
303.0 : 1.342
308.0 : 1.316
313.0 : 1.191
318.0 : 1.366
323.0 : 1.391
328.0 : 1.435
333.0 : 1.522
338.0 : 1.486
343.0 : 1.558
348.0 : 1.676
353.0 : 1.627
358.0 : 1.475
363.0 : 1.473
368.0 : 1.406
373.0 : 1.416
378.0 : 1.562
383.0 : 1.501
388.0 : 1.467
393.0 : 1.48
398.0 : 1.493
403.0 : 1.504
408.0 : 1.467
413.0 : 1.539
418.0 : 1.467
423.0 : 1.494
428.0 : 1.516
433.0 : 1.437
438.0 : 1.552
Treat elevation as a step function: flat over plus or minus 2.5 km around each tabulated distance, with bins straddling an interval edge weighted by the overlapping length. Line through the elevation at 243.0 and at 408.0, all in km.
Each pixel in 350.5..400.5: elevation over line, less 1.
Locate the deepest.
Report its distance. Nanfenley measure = 368.0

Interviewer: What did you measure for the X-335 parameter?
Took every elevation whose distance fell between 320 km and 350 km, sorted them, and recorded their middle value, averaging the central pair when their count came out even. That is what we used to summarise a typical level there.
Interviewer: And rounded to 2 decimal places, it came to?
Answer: 1.50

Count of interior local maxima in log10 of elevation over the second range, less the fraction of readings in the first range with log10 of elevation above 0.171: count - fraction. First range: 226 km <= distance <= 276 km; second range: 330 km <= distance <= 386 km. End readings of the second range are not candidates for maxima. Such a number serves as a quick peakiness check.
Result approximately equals 1.3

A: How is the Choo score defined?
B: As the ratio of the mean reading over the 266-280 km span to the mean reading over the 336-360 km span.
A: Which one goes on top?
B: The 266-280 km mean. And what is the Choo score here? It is 0.96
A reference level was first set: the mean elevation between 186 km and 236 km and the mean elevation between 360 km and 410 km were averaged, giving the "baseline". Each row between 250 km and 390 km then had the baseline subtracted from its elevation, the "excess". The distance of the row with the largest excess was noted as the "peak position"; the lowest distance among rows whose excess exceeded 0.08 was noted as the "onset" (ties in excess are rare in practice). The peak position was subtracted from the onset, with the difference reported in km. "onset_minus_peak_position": -90 km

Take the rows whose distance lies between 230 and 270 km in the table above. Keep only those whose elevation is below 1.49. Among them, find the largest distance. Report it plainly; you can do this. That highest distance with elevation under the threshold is 258.0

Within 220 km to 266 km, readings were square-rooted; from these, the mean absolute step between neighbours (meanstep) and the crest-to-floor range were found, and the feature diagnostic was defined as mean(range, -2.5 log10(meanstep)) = 1.81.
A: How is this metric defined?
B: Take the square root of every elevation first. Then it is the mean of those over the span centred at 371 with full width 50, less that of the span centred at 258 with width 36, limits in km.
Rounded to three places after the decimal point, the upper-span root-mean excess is 0.003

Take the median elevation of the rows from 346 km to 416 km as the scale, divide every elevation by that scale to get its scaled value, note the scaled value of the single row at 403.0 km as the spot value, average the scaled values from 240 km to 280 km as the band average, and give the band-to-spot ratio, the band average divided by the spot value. 0.991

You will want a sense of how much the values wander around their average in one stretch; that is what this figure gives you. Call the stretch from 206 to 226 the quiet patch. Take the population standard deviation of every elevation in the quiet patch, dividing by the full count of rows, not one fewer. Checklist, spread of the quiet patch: 0.28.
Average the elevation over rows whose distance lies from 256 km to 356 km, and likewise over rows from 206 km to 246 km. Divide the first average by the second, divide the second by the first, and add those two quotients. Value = 2.02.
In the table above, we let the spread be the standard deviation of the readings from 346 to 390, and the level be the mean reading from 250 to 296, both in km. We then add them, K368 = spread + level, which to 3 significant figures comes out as 1.56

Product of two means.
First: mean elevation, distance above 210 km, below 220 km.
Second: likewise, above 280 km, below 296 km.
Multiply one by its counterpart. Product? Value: 1.2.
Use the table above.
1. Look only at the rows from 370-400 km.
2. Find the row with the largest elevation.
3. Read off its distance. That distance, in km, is 378.0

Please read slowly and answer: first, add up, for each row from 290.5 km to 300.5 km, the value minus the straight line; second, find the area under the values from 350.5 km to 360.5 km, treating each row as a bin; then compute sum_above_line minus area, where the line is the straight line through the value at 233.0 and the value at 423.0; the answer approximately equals -15.7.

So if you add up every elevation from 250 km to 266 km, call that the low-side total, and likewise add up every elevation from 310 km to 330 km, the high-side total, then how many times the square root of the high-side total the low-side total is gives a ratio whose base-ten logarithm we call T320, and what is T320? 0.28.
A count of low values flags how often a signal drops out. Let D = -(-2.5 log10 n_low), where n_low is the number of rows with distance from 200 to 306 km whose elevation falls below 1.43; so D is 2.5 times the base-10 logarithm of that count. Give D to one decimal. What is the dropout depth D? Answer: 2.7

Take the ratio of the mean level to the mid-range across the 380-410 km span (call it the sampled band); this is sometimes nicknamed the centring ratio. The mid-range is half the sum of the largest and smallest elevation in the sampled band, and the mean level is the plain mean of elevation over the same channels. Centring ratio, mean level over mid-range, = 1.00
